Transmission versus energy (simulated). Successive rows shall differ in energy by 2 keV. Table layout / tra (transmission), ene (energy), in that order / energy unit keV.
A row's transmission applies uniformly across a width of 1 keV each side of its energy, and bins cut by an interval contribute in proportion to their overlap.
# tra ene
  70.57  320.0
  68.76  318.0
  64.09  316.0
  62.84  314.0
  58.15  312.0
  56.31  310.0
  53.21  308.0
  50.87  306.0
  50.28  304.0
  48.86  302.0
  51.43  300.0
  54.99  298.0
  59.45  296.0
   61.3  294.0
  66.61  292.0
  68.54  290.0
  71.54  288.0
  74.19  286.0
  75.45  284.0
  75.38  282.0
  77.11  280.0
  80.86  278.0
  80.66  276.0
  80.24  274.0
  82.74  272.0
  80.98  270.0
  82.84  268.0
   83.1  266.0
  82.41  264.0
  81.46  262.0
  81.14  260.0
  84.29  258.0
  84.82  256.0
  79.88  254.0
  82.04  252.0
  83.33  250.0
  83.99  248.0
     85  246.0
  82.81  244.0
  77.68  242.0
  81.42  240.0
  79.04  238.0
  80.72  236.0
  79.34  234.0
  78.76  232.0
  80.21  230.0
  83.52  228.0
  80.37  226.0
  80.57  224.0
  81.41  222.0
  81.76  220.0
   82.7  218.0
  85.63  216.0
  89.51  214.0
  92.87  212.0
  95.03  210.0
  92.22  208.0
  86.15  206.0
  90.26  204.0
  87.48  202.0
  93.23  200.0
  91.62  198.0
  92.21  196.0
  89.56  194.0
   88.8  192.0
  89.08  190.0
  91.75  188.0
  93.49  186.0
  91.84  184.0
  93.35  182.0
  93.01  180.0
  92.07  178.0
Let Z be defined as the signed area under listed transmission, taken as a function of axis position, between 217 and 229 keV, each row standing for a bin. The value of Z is 981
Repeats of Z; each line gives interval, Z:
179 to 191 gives 1105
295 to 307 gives 632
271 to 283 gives 954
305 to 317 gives 691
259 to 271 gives 984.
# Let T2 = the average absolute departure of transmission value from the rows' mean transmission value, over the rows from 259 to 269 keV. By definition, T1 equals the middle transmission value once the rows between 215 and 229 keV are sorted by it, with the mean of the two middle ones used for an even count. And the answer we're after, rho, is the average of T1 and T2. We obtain 41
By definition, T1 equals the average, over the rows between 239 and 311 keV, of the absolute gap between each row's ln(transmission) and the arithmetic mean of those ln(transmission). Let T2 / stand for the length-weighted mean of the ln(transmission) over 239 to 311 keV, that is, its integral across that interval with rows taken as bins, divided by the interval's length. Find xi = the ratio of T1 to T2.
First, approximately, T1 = 0.15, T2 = 4.28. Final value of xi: 0.036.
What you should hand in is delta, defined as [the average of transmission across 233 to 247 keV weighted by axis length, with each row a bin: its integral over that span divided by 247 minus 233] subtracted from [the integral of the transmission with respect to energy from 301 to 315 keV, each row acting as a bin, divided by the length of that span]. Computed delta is -26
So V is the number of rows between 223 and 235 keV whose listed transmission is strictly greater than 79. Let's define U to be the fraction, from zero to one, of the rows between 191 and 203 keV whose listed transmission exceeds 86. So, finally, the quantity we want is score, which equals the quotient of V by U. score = 5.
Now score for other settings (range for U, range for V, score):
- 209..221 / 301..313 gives 0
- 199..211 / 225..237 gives 5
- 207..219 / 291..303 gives 0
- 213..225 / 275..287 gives 12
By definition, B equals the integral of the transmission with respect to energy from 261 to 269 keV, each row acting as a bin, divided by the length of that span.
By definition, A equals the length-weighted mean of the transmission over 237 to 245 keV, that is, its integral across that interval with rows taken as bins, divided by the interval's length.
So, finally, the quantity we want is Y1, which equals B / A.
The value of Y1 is 1.03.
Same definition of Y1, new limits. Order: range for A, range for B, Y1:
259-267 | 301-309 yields 0.62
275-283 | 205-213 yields 1.17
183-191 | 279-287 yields 0.83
